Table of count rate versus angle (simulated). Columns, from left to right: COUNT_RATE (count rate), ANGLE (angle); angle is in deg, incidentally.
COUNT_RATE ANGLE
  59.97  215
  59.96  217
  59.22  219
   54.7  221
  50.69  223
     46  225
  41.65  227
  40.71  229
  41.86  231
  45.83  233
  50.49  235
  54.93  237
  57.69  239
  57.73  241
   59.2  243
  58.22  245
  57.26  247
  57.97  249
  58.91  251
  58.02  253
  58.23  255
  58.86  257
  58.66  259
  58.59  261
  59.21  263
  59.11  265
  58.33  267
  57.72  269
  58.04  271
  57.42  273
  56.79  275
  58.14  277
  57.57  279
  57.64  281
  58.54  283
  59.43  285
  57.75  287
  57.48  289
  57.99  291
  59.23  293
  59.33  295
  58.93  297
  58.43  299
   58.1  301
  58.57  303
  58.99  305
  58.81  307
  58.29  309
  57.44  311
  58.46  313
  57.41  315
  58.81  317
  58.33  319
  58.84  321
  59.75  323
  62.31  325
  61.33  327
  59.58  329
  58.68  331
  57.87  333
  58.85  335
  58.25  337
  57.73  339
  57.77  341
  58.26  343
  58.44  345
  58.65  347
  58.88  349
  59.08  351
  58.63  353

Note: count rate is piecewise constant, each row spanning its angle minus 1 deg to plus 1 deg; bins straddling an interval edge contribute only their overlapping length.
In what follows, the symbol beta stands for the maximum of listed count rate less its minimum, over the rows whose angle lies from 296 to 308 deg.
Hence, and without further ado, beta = 0.9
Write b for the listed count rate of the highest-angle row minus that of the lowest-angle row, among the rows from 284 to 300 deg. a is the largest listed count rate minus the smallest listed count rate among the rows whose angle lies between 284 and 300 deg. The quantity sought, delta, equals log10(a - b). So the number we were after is 0.47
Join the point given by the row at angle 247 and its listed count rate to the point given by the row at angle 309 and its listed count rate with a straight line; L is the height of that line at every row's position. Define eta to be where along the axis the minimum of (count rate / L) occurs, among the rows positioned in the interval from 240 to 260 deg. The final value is 247 deg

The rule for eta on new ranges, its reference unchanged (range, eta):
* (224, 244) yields 229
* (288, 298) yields 289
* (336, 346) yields 339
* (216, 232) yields 229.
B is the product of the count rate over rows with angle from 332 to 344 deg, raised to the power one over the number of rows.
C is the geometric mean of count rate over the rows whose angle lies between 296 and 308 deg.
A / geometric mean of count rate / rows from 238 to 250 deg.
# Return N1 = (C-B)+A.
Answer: 59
